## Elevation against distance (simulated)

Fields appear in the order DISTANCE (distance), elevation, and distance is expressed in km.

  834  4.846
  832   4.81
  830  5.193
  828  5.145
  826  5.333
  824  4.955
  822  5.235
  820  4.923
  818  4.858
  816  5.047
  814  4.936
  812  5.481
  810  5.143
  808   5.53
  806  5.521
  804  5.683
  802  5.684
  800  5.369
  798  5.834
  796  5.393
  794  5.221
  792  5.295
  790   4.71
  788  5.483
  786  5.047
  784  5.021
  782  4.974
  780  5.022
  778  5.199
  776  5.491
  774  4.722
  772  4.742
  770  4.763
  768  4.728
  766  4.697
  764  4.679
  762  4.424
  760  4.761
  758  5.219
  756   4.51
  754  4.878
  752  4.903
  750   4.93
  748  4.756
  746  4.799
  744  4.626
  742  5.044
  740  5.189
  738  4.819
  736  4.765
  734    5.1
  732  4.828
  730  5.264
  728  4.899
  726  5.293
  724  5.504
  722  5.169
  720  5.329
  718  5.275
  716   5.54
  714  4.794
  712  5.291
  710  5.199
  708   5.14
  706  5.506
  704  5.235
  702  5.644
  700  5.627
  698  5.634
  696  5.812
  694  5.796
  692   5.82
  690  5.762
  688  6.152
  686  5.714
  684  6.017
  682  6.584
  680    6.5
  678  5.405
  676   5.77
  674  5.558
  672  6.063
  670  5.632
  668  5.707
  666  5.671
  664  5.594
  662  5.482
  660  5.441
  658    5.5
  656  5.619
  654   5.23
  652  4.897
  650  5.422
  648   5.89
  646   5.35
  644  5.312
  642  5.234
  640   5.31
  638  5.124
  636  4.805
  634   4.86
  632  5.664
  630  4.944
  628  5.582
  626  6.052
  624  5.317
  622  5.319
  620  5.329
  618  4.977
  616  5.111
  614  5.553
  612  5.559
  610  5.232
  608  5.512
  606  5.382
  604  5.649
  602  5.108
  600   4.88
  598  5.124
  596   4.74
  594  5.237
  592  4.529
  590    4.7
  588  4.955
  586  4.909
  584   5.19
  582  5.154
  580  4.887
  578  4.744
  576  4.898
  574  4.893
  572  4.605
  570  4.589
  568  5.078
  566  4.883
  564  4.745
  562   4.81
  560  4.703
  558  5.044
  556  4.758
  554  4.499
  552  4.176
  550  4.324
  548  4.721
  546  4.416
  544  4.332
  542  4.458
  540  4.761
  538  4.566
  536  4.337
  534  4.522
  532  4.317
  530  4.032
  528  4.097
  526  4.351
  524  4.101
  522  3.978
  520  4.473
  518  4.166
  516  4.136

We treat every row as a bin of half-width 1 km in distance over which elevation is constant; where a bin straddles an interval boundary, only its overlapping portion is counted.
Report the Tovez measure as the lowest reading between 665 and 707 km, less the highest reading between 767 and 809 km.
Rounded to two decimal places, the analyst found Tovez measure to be -0.60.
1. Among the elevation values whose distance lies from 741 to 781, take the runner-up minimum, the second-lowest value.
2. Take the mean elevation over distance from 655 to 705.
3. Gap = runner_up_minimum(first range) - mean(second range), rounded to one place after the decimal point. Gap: -1.2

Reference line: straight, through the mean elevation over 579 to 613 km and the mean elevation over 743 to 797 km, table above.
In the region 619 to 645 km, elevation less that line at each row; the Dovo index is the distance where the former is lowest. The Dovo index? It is 636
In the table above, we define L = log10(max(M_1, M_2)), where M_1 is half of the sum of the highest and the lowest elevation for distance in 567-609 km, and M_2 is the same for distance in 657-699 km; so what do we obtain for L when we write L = 0.778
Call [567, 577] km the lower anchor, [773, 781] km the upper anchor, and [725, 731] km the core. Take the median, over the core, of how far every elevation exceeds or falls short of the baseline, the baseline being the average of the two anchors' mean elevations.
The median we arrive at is 0.30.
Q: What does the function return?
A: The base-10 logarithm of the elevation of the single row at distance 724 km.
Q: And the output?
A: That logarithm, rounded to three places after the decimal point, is 0.741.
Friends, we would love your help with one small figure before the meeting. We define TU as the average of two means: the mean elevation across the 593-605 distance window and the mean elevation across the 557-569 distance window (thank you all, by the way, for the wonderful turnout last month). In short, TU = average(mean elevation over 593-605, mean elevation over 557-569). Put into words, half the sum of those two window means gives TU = 5.0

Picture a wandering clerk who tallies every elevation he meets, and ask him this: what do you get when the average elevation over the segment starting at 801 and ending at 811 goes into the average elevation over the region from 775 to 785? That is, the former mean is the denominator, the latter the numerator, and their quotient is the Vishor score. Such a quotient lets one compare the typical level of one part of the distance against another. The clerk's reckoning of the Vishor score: 0.93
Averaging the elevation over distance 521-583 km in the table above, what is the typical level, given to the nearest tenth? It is 4.6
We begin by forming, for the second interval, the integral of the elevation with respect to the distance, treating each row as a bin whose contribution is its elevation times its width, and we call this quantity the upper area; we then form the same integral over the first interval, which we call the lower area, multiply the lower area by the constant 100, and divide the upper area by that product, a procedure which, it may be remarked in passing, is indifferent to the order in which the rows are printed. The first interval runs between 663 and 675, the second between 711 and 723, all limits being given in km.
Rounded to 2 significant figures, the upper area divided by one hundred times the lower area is 0.0092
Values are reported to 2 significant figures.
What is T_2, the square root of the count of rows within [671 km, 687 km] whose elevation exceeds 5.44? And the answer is 2.6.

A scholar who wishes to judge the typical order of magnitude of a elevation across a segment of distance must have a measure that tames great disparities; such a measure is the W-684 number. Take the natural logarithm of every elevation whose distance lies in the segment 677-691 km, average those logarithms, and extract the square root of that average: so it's 1.34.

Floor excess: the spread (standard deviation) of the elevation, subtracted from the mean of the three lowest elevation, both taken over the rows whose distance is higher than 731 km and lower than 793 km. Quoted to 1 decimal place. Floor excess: 4.3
